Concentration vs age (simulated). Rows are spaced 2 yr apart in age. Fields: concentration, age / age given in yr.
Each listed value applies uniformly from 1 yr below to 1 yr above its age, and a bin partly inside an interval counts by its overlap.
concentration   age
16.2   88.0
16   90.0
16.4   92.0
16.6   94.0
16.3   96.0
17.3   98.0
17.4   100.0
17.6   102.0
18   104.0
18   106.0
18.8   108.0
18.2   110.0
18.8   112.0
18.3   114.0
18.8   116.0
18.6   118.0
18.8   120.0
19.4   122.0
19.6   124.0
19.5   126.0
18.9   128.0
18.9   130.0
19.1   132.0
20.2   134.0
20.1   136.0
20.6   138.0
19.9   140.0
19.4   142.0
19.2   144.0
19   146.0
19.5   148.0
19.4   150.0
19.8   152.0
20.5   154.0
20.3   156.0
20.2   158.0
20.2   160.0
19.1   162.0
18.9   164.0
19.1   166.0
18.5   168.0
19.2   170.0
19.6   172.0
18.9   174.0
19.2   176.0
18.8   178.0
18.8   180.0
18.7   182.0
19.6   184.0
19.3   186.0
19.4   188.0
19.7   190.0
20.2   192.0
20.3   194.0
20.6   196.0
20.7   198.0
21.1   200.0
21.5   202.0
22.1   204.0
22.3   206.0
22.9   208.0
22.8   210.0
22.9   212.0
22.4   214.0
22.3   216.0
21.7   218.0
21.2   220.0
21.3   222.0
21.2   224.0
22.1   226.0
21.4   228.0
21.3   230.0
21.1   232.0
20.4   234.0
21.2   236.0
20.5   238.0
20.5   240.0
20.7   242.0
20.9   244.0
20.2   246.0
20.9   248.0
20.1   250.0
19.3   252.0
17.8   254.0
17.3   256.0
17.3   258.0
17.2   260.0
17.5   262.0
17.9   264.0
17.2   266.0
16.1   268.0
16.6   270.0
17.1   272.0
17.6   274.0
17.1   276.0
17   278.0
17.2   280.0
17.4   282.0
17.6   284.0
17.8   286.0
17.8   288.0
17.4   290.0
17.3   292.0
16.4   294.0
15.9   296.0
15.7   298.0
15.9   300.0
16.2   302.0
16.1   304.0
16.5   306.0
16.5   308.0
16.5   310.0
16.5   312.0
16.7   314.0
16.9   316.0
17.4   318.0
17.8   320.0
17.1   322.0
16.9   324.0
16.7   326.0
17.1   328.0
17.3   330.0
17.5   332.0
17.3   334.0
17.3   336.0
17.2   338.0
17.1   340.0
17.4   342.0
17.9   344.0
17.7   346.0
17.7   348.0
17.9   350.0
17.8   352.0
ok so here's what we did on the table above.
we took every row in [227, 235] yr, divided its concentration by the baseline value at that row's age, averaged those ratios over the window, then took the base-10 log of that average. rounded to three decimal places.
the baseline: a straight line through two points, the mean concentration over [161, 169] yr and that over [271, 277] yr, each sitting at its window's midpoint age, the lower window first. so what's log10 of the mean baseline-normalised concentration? 0.070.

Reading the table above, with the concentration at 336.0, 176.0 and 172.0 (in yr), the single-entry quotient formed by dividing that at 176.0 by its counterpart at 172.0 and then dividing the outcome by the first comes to 0.057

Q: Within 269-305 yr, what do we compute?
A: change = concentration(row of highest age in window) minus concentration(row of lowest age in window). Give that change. -0.5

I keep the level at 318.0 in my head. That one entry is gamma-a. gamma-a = 17.4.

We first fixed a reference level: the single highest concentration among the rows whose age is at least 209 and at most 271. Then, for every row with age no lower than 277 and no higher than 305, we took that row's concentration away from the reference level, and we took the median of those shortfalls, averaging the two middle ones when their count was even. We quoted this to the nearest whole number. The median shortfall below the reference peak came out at 6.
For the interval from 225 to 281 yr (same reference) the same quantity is 4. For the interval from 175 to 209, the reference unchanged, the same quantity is 3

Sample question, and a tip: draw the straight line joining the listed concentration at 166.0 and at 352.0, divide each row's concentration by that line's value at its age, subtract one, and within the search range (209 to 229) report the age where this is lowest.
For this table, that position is 220.0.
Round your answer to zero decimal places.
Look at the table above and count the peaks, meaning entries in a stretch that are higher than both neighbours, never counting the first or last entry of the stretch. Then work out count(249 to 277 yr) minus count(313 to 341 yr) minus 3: -3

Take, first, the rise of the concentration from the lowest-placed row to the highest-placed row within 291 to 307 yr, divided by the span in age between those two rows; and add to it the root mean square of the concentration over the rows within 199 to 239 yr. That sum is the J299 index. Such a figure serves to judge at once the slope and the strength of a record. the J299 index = 21.6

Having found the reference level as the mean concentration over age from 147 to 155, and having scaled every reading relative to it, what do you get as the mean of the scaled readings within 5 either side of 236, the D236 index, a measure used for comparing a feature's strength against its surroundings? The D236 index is 1.05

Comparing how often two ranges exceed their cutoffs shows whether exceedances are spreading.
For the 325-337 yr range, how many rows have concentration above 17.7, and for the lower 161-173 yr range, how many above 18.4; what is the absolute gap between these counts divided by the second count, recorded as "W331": 1.00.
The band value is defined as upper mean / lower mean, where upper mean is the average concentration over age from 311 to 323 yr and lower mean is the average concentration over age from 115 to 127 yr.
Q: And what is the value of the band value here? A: 0.89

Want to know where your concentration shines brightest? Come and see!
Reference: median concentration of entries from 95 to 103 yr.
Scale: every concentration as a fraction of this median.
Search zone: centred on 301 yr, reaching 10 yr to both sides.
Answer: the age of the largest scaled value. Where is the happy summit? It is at 292.0 yr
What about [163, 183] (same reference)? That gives 172.0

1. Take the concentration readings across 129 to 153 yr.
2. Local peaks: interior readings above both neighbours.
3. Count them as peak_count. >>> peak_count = 3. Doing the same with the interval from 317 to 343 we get 2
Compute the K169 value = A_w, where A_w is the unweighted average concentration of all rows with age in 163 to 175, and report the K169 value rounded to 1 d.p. 19.0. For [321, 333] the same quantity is 17.1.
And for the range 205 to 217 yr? 22.6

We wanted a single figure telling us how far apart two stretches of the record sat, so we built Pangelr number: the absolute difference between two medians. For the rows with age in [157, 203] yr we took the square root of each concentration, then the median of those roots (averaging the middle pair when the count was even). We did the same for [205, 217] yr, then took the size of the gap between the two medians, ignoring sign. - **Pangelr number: 0.35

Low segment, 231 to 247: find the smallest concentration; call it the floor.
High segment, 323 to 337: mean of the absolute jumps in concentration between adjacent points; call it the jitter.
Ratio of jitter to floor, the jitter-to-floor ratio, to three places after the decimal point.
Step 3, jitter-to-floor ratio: 0.010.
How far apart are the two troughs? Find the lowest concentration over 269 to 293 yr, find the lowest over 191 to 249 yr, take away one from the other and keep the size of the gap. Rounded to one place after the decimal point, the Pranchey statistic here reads 3.6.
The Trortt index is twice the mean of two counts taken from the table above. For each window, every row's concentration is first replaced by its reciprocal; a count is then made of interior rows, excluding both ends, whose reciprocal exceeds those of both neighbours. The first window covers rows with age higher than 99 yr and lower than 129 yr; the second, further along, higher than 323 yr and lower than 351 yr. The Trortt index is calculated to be 5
